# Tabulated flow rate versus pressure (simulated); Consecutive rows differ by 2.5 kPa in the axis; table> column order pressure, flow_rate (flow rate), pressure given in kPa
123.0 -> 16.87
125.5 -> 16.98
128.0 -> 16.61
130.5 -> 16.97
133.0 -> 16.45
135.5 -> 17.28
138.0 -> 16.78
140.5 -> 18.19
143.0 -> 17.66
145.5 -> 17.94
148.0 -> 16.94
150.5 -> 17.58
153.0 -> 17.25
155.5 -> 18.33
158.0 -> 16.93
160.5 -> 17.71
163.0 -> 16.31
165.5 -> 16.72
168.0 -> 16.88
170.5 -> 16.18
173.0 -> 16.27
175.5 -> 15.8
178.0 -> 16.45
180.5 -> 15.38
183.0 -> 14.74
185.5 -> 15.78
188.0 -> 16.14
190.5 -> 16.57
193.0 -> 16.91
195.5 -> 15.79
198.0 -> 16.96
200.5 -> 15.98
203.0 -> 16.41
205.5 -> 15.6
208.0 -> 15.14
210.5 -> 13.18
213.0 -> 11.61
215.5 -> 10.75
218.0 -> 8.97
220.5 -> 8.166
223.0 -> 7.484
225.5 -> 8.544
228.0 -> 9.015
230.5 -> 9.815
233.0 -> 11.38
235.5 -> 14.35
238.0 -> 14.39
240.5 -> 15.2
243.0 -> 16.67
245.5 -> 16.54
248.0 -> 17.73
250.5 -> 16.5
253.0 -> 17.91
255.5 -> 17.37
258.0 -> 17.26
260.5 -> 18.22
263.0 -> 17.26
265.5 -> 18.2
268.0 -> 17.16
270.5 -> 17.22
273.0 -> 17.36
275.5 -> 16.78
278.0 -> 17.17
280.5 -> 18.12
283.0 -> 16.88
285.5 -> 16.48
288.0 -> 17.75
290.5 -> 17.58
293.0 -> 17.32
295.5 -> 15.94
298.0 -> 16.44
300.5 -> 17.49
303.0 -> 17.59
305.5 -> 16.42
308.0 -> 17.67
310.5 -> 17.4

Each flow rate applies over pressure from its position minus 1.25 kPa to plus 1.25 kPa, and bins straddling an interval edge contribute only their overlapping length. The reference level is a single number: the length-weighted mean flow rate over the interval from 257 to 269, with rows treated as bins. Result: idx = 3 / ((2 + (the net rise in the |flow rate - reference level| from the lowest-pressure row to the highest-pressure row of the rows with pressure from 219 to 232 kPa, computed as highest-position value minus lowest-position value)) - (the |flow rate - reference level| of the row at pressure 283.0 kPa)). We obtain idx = -7.4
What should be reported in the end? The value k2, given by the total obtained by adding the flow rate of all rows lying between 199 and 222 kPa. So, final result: 116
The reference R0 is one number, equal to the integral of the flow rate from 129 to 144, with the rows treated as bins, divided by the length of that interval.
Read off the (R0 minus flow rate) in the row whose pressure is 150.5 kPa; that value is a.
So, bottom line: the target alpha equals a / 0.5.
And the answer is -0.8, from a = -0.4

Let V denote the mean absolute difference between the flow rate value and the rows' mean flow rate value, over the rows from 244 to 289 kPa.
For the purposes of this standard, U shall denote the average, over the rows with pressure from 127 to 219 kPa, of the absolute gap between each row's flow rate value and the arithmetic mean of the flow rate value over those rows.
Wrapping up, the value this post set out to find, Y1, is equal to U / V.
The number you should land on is 2.9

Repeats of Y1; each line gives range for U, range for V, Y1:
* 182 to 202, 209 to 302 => 0.2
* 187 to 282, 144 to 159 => 5.9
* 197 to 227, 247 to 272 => 7.4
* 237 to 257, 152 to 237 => 0.3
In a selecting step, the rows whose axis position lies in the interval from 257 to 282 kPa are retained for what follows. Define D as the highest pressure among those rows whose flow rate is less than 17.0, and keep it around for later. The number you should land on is 275.5 kPa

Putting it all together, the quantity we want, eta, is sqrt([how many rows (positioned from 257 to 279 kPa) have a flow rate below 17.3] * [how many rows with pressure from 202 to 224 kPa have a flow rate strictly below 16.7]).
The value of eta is 7.3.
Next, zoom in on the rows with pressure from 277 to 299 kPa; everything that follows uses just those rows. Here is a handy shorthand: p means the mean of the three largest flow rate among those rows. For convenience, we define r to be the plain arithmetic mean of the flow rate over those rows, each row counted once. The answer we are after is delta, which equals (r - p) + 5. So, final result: 4.26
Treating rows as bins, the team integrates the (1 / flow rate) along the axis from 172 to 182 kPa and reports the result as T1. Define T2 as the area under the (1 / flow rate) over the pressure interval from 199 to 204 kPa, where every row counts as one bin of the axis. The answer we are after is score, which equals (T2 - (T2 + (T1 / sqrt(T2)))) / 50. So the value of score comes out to -0.023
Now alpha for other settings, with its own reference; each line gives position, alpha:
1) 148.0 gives 0.5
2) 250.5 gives 1.4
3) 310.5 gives -0.4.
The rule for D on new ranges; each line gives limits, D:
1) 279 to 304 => 298.0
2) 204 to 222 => 220.5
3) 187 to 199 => 198.0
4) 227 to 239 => 238.0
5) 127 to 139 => 138.0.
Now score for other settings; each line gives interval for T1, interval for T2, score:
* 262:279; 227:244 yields -0.017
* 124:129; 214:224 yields -0.006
